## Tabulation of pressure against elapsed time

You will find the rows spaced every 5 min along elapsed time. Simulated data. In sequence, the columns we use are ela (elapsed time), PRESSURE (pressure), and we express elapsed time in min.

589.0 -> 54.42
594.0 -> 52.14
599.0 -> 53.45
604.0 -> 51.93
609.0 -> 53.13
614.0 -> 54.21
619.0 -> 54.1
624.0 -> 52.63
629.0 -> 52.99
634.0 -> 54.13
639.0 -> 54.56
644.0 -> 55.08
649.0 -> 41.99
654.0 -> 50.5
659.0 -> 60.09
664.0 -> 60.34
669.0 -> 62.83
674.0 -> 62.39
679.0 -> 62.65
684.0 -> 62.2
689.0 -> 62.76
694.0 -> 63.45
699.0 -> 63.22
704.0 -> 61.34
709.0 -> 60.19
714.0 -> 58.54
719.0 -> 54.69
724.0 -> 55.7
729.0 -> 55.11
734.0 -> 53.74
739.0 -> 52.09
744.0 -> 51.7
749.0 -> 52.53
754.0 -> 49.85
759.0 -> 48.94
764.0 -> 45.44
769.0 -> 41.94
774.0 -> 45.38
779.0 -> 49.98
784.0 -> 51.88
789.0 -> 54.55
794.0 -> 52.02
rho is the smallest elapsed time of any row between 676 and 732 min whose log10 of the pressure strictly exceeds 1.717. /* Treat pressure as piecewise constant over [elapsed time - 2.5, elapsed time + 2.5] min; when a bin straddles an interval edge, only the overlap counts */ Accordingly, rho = 679.0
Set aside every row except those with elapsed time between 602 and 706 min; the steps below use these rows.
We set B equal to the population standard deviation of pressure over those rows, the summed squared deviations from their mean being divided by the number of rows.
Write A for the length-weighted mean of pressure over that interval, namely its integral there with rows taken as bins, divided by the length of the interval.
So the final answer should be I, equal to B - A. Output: -51.4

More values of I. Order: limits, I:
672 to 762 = -52.2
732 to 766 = -48.1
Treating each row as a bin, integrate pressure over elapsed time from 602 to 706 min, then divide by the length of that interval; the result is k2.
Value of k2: 57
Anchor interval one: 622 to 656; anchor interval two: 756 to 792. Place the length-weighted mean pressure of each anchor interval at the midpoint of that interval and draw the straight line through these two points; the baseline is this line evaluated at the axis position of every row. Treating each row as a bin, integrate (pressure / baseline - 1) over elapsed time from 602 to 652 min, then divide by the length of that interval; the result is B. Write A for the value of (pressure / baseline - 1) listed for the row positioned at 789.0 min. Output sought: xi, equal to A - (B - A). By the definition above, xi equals 0.264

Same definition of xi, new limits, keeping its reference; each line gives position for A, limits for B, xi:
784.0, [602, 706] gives 0.044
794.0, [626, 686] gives 0.069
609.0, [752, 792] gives 0.024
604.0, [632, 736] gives -0.170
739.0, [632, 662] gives 0.090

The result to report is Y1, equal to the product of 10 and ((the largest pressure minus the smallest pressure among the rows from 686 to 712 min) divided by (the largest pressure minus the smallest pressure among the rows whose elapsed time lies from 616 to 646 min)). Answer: 13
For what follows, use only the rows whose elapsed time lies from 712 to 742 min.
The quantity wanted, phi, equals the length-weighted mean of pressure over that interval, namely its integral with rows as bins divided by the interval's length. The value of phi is 55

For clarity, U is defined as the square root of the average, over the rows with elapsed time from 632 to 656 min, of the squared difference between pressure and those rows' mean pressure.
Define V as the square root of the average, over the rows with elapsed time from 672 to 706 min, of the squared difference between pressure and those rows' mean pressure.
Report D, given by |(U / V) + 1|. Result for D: 8.6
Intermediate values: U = 4.9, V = 0.6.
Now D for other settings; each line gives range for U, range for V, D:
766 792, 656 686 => 5.1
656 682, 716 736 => 2.7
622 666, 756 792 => 2.3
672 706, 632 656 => 1.1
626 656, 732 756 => 4.6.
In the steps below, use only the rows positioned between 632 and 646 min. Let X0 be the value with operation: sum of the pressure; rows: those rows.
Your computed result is 163.8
